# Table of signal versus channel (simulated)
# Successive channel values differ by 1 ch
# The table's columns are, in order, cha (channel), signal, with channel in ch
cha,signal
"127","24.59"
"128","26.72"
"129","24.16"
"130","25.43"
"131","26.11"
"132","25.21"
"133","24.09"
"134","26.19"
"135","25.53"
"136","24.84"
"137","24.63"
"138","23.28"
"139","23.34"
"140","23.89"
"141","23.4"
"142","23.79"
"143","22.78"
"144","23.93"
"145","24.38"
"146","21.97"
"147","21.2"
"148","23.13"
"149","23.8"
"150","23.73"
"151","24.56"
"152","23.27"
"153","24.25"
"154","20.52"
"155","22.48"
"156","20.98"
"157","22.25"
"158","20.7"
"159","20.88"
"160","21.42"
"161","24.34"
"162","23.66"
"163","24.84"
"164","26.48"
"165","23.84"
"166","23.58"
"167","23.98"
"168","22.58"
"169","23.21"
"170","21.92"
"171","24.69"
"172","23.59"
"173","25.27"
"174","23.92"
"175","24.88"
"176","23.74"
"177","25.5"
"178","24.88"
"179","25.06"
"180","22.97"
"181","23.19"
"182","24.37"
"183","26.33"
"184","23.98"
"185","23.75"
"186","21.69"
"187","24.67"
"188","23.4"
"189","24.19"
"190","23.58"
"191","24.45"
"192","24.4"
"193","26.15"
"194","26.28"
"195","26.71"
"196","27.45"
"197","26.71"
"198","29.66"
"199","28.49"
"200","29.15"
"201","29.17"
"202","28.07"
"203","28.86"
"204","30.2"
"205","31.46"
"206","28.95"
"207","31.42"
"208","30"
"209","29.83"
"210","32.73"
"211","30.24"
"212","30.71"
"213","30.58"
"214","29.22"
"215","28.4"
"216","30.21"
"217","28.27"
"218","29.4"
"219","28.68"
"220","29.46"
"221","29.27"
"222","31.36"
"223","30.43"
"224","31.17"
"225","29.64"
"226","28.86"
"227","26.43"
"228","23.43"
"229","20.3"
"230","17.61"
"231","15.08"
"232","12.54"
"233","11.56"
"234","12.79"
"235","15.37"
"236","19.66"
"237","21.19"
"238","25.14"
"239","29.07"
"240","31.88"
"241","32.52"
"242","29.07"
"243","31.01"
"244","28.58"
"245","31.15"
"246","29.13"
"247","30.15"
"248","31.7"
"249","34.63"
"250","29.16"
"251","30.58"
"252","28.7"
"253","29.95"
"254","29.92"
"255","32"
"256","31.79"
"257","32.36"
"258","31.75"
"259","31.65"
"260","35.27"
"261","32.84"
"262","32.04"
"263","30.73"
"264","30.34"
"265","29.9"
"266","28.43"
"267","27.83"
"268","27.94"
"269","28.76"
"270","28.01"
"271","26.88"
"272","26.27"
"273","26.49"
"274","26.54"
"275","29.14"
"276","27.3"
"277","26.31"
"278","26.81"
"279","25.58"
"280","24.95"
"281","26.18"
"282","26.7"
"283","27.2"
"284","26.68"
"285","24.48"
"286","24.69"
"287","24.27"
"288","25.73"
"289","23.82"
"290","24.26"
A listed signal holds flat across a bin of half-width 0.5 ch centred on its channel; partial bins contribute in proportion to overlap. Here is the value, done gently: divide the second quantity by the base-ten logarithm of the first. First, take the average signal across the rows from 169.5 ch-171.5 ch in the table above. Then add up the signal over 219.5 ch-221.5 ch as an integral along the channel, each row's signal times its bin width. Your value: 43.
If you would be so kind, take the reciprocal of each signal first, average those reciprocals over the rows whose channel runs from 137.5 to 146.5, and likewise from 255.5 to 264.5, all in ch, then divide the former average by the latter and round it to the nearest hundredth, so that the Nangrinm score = 1.37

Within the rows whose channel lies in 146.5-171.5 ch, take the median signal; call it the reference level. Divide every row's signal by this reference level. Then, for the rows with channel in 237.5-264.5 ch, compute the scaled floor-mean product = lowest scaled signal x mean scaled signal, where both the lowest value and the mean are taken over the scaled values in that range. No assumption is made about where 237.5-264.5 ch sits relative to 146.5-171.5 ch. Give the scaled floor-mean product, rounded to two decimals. 1.43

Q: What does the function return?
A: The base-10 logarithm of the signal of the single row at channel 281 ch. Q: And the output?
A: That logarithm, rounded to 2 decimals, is 1.42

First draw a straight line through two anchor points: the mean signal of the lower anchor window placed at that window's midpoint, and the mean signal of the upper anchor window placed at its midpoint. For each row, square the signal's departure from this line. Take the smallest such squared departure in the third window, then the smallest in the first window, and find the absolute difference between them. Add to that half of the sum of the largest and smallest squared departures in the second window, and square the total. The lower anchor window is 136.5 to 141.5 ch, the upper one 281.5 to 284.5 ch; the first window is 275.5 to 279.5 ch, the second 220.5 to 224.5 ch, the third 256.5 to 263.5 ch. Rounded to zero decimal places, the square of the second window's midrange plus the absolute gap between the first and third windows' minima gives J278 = 1821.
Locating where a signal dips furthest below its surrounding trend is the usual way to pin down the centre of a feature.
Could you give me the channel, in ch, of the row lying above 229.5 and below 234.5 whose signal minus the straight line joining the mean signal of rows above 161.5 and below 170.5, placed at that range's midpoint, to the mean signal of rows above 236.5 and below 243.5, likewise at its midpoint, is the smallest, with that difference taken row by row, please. 233 ch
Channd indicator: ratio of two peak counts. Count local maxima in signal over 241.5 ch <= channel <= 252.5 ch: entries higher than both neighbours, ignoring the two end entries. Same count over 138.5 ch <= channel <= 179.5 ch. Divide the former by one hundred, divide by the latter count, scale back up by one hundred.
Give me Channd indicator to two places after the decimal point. 0.25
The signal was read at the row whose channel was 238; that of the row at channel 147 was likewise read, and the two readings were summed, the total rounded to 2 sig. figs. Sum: 46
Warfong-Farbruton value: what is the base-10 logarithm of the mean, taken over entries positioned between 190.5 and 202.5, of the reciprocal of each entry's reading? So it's -1.43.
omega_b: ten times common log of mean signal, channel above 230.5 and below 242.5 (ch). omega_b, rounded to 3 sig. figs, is 13.3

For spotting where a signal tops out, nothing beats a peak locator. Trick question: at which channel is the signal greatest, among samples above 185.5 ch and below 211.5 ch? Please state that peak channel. 210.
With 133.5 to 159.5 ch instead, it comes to 134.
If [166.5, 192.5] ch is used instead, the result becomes 183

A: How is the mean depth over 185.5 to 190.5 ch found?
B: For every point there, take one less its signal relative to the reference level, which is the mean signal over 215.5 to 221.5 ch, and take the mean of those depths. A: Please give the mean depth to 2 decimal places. 0.20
